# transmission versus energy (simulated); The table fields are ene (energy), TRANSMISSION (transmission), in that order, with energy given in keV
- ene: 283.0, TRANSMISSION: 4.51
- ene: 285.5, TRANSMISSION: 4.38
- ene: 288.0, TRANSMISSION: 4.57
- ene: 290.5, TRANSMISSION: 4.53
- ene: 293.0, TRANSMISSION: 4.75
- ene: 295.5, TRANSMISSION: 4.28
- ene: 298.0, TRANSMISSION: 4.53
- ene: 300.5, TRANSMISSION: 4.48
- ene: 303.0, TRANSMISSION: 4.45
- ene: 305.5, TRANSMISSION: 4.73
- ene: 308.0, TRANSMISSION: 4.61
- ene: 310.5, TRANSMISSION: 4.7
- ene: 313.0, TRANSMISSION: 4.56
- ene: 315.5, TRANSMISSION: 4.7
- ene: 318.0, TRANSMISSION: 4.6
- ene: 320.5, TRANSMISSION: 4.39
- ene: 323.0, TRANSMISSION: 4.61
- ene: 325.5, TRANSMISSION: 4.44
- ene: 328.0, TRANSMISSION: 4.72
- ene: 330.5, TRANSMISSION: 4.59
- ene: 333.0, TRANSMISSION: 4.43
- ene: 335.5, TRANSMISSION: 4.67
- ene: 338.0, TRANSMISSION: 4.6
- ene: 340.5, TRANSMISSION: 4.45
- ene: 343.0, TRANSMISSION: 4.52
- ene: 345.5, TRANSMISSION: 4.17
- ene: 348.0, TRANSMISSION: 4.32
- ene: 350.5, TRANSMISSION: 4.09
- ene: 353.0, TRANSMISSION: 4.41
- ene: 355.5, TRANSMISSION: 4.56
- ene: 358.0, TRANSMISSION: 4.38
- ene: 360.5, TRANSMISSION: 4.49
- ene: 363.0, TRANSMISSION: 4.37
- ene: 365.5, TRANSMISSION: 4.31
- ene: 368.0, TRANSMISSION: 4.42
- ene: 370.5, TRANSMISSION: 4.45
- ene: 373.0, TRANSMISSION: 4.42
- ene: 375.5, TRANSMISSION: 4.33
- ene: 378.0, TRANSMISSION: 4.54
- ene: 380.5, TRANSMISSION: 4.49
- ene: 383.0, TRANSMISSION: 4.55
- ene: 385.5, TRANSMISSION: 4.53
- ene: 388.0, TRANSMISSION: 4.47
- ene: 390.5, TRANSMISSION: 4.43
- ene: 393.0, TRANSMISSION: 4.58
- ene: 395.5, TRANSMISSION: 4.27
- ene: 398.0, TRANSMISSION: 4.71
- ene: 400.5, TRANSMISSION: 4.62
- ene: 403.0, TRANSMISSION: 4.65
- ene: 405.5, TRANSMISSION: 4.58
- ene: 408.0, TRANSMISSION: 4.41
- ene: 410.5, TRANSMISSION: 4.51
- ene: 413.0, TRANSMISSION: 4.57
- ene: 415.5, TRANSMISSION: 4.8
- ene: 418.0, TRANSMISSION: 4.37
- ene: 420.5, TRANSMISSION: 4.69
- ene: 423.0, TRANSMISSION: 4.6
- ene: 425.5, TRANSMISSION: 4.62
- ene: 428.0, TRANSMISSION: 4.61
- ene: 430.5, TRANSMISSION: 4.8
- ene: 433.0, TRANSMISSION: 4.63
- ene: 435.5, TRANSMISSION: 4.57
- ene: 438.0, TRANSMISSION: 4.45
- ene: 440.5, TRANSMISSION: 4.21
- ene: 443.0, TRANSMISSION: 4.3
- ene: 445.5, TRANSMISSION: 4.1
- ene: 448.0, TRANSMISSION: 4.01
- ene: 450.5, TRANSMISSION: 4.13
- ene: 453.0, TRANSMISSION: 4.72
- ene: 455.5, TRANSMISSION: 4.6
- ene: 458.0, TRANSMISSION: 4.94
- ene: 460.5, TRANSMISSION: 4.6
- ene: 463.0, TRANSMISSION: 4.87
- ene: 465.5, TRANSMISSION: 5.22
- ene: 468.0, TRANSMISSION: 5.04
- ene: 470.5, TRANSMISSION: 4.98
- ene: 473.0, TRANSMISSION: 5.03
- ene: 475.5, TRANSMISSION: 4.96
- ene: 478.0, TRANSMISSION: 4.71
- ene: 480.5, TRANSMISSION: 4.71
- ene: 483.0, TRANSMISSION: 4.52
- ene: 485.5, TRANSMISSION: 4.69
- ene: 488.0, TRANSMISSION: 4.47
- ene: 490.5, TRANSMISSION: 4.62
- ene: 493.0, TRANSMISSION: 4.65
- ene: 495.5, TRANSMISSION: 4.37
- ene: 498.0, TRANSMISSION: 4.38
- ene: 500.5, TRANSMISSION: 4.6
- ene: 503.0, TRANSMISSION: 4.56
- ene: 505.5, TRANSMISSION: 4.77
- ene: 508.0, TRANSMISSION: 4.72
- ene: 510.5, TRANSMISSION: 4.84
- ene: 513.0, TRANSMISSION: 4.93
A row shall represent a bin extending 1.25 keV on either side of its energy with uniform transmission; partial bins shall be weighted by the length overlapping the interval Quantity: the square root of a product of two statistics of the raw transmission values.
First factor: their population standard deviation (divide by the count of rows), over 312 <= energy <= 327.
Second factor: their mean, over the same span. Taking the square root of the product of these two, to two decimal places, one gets 0.69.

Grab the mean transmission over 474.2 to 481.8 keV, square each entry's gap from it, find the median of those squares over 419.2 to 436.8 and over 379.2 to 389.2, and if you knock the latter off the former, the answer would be -0.051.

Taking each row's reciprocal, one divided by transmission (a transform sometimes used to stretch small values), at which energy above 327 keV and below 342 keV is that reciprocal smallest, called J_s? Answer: 328.0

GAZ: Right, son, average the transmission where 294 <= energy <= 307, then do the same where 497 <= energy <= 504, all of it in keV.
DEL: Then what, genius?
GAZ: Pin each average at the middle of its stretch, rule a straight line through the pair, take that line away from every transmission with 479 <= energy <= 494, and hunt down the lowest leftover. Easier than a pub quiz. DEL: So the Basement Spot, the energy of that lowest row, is 488.0 keV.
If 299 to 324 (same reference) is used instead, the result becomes 320.5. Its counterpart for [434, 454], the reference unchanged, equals 448.0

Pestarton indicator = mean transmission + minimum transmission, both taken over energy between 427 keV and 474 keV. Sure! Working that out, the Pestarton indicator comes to 8.63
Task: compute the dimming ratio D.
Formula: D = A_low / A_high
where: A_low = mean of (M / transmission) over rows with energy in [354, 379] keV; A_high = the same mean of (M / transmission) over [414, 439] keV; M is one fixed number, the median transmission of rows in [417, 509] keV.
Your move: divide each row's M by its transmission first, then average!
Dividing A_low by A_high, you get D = 1.04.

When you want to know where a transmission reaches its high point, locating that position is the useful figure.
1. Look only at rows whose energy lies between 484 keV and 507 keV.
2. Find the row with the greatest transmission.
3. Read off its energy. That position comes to 505.5 keV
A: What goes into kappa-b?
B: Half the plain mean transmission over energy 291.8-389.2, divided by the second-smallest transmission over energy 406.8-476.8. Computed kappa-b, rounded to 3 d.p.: 0.548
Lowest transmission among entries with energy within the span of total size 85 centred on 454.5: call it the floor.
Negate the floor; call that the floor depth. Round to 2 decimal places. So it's -4.01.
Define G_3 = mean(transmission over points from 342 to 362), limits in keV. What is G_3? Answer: 4.37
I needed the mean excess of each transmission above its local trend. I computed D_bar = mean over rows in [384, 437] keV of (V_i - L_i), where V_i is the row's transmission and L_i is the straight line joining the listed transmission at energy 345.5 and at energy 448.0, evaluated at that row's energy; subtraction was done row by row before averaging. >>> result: 0.50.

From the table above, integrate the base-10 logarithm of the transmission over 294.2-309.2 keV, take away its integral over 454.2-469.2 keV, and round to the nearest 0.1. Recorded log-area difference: -0.5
